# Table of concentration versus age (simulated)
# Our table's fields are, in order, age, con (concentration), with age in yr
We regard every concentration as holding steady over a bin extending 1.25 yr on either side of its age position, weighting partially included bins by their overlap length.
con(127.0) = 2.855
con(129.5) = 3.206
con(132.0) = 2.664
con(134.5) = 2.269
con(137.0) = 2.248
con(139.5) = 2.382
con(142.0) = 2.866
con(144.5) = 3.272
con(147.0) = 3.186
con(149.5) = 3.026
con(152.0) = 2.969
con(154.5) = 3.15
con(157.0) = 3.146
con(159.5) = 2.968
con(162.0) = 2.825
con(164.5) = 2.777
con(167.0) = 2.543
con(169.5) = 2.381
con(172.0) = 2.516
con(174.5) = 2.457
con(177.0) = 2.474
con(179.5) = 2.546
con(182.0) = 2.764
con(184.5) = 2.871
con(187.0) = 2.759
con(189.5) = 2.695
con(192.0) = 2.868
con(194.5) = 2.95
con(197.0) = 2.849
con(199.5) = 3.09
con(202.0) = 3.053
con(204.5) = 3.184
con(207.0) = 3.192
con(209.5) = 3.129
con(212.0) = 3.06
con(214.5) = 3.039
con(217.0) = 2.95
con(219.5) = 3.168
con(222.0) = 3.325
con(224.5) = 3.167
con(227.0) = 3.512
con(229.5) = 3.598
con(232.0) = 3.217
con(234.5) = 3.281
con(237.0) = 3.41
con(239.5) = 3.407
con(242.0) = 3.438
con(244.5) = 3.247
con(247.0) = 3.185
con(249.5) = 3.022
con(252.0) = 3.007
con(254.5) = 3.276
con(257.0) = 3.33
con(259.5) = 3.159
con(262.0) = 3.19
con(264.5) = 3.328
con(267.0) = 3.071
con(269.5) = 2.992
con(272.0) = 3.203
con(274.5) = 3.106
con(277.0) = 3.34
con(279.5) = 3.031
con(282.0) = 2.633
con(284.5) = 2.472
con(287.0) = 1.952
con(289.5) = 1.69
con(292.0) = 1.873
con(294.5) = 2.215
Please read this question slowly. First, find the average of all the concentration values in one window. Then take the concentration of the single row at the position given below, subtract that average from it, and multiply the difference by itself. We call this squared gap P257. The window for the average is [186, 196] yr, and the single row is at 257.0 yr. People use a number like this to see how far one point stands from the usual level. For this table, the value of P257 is 0.26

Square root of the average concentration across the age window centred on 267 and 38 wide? 1.75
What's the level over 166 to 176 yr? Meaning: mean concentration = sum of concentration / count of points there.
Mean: 2.47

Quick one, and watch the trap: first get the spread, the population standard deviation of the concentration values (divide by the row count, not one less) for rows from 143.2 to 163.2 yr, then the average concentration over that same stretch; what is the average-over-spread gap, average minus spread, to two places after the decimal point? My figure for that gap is 2.93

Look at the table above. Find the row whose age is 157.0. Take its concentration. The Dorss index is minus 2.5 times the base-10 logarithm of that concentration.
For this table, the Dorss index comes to -1.24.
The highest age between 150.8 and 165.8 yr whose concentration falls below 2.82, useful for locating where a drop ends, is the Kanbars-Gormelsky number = 164.5 yr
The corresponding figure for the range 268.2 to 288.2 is 287.0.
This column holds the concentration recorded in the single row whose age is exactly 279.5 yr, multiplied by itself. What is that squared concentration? 9.2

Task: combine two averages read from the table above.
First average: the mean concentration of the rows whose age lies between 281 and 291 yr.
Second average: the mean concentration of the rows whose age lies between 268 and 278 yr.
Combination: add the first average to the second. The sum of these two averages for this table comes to 5.3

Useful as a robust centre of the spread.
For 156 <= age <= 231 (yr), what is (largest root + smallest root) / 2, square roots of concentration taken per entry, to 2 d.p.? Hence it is 1.72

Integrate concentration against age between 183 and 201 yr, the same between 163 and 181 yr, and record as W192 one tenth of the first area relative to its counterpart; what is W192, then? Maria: 0.113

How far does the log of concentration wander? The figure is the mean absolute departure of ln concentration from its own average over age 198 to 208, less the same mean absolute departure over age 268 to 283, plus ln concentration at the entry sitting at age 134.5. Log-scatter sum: 0.78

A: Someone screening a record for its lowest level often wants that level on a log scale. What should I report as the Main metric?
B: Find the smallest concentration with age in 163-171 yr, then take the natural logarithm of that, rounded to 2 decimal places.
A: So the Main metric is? 0.87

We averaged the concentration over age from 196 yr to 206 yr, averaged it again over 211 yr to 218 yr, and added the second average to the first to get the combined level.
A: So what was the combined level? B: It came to 6.1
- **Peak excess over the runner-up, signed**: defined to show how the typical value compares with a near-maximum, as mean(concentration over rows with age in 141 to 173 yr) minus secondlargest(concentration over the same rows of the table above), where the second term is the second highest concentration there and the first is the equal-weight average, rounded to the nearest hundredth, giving -0.29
